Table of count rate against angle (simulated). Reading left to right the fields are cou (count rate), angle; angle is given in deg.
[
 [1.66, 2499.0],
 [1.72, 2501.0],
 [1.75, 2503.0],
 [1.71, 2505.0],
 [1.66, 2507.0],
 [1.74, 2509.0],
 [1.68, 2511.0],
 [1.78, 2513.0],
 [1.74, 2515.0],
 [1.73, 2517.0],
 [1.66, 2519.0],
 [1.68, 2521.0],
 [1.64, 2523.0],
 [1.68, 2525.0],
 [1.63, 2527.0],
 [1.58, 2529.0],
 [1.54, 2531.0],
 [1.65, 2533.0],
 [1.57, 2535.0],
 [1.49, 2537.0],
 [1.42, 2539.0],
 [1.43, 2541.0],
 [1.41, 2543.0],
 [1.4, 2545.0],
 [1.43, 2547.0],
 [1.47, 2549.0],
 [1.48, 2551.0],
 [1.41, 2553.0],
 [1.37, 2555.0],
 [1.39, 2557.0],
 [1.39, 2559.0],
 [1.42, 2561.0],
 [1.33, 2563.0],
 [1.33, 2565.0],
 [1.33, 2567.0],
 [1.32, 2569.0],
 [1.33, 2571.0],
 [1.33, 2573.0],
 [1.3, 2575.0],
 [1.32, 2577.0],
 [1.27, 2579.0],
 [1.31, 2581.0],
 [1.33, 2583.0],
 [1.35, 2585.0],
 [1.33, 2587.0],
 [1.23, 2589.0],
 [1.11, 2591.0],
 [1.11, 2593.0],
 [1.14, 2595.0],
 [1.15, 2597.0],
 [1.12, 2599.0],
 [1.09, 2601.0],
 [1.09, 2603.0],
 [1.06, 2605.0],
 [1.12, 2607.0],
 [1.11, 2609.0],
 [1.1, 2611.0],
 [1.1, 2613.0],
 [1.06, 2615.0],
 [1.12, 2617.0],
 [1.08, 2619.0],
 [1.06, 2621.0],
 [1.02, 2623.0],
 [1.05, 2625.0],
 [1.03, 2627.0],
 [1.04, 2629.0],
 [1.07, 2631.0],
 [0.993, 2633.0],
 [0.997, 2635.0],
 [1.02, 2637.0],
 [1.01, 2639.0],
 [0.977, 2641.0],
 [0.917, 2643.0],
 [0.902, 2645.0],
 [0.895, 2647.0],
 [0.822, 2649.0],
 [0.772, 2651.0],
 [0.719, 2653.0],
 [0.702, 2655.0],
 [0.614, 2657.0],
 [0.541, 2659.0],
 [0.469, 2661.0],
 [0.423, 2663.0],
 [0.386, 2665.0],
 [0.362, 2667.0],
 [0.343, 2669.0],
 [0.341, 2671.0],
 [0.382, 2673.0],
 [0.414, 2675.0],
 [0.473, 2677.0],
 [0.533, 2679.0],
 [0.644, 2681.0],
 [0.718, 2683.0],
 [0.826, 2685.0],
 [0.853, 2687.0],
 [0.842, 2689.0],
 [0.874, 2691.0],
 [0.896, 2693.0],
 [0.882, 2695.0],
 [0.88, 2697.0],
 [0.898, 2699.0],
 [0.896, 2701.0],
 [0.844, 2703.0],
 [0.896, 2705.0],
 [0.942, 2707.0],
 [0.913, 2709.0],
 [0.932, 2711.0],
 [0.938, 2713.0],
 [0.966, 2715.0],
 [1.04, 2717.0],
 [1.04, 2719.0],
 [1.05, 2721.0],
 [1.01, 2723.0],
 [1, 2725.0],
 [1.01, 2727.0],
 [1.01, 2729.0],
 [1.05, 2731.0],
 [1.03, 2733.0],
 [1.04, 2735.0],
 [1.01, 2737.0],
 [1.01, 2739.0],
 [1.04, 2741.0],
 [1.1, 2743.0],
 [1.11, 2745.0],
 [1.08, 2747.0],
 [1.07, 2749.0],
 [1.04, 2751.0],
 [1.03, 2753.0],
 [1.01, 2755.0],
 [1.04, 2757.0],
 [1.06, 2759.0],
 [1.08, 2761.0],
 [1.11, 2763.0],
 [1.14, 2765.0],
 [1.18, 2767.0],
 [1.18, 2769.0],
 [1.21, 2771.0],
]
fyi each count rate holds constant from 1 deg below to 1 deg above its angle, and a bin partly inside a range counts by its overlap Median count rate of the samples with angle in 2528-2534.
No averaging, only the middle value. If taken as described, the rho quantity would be 1.58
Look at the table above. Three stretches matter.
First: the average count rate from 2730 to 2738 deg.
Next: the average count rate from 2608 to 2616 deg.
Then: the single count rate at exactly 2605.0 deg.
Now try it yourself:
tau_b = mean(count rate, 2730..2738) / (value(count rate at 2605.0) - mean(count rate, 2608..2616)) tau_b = -32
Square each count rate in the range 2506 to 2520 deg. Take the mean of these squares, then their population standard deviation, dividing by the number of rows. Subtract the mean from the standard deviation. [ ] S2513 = -2.8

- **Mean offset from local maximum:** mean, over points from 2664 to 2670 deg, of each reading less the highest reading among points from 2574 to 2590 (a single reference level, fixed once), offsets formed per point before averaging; -0.99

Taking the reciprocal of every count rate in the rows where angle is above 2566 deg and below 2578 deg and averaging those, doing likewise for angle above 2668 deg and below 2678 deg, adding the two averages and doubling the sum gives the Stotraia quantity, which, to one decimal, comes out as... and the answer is 6.7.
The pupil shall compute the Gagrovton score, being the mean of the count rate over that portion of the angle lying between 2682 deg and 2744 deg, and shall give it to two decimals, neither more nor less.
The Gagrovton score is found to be 0.95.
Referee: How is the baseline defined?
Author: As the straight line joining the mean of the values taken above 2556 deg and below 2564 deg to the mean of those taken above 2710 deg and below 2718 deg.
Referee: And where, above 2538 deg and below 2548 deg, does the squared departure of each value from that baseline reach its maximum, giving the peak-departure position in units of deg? 2545.0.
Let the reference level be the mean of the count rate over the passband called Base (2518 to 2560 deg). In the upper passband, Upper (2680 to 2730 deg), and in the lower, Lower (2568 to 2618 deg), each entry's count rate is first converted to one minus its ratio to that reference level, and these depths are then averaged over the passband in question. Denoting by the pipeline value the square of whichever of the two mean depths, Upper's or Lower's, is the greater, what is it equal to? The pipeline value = 0.16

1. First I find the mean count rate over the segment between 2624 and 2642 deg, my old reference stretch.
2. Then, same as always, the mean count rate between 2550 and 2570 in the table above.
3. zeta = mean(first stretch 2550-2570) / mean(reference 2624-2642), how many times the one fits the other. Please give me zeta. 1.3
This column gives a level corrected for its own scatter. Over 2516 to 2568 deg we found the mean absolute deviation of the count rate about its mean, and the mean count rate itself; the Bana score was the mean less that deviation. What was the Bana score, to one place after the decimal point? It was 1.4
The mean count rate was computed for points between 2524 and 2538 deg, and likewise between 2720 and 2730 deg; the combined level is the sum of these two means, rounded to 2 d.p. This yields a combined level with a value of 2.61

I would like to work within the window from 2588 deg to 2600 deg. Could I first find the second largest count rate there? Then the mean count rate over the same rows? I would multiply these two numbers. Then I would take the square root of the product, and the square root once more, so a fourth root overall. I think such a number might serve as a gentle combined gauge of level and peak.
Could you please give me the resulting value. 1.07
